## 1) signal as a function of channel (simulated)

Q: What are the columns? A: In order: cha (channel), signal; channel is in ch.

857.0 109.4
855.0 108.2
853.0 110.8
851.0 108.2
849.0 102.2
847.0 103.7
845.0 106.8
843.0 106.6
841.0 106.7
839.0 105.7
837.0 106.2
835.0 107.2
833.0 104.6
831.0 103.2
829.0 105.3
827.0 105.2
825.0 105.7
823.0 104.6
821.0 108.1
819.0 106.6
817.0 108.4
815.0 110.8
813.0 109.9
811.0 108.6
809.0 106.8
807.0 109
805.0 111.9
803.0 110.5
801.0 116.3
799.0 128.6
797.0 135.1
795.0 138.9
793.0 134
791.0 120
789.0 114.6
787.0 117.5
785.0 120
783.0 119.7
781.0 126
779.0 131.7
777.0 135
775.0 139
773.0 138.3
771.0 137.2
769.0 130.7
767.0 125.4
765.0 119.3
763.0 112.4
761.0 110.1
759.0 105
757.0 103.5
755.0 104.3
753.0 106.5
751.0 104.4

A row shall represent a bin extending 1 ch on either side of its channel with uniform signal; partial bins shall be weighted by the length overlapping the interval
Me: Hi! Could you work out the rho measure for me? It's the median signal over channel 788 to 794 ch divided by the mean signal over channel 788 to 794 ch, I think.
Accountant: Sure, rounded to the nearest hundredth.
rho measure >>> 0.98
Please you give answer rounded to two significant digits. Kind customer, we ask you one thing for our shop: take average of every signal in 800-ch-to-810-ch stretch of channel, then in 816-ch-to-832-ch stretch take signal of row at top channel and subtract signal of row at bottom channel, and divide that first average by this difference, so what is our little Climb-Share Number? -21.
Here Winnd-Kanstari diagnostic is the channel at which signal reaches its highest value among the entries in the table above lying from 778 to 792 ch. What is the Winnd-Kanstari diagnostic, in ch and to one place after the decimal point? 779.0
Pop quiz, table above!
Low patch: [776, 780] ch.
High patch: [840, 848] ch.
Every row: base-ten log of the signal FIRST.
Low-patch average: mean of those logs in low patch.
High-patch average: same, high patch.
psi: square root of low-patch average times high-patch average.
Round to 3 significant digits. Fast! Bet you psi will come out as 2.07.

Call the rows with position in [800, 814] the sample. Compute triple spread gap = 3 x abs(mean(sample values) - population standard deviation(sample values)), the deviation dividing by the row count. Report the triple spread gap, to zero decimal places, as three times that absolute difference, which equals 323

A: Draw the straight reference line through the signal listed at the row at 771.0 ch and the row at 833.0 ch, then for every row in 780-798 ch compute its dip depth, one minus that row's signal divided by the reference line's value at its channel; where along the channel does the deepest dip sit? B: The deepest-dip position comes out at 789.0 ch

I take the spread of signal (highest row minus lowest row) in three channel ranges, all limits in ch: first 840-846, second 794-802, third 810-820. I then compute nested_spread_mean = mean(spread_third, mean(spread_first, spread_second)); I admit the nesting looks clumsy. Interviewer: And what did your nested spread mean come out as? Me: 7.8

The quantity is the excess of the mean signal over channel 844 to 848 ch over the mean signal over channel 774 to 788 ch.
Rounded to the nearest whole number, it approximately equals -22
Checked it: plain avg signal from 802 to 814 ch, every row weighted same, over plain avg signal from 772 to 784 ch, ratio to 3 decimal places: 0.832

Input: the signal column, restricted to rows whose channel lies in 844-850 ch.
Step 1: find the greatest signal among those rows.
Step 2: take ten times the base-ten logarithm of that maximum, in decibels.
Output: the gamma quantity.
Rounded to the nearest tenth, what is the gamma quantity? 20.3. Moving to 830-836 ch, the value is 20.3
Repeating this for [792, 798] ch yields 21.4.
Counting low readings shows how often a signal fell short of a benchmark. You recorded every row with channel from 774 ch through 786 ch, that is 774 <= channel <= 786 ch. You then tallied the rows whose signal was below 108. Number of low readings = 0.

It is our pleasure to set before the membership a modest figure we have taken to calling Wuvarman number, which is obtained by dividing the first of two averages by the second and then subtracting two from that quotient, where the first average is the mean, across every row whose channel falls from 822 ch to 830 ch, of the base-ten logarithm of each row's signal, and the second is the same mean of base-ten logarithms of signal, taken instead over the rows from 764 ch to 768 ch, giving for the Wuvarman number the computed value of -1.03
